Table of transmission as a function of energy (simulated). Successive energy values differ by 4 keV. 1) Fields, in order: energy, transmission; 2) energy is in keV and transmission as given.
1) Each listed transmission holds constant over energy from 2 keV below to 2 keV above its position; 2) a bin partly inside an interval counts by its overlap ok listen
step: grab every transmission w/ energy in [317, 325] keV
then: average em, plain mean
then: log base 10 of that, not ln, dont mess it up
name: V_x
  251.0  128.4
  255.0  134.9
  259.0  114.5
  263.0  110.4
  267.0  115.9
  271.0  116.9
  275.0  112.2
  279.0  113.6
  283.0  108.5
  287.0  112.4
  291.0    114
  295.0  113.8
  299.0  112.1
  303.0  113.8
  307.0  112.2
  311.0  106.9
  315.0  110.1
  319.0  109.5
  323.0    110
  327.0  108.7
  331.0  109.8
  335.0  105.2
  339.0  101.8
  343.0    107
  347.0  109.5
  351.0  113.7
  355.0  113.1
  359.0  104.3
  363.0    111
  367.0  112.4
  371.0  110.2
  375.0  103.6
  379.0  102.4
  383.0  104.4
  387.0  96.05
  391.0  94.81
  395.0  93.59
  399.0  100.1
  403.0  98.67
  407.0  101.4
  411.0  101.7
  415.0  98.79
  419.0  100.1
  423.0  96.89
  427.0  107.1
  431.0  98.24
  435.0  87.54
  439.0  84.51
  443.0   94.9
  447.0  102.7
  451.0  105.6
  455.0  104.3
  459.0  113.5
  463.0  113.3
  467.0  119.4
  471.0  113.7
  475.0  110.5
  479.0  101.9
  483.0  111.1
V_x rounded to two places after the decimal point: 2.04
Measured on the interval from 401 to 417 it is 2.00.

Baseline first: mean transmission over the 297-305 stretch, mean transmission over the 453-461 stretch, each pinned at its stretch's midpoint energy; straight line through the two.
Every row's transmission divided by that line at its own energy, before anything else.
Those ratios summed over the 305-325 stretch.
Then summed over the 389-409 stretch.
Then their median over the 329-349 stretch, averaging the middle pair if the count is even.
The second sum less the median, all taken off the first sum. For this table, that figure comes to 1.40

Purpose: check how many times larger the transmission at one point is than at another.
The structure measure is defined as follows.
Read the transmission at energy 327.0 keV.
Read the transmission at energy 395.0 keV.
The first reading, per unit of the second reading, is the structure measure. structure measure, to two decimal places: 1.16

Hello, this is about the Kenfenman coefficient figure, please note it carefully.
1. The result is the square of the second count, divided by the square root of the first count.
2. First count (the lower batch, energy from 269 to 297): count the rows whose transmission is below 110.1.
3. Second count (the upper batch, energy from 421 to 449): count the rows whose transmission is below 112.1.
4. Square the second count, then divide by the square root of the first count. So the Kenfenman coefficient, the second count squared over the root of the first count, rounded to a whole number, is 49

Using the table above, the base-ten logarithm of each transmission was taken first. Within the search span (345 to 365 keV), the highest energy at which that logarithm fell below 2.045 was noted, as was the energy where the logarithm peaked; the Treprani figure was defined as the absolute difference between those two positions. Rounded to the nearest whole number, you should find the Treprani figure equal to 8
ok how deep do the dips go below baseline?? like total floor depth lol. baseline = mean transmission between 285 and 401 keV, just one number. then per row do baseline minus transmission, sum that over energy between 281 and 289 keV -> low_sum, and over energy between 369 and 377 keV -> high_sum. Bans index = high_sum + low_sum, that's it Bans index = -5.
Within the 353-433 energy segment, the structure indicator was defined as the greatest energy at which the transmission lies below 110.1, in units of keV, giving 431.0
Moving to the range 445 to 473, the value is 455.0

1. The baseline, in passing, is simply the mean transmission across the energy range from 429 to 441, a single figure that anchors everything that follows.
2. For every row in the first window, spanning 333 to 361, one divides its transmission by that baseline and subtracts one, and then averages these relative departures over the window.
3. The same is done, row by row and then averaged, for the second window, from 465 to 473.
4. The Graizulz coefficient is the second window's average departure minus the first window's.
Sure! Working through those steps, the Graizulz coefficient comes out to 0.10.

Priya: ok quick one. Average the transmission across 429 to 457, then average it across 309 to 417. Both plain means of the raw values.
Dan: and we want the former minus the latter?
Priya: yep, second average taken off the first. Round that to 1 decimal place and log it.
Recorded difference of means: -8.3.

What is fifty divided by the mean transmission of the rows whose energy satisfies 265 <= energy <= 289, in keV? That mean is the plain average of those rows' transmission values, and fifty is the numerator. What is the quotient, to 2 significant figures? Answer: 0.44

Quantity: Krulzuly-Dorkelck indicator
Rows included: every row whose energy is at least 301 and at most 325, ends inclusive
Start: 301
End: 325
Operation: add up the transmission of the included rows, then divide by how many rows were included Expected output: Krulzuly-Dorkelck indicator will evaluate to 110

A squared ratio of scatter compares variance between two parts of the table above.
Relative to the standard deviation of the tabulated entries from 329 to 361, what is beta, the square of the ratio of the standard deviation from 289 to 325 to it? 0.33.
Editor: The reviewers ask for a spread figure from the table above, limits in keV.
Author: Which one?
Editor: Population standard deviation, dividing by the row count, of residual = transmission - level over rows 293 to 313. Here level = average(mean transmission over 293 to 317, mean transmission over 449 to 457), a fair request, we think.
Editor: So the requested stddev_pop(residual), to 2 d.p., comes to 2.54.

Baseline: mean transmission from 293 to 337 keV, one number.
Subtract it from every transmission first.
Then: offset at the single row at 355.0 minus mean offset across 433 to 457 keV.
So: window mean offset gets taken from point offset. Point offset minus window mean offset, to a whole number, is 17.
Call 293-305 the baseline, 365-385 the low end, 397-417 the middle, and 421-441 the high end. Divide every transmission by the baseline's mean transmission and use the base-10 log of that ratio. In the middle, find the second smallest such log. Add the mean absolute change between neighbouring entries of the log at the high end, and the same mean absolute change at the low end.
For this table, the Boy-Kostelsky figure -0.01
